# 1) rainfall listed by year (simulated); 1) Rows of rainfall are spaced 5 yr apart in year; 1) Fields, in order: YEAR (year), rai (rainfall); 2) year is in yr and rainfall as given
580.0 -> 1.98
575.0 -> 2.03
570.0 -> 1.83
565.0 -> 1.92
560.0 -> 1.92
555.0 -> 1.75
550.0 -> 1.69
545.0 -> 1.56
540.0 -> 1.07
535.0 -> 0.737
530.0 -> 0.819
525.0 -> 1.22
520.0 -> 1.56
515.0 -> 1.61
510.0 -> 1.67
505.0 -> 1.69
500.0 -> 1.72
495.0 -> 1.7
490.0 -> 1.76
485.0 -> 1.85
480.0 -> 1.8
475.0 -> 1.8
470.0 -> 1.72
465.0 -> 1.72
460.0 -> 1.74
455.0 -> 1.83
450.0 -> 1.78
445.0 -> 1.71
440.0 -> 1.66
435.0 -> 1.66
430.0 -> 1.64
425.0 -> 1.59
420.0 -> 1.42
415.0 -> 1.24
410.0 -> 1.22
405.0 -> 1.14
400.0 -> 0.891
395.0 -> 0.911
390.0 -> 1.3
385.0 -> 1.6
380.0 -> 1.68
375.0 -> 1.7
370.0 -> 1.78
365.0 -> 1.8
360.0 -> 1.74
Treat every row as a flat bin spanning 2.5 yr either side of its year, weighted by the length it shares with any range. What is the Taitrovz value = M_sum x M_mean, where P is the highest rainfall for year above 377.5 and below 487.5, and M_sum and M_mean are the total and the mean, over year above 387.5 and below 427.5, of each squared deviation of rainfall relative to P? 1.6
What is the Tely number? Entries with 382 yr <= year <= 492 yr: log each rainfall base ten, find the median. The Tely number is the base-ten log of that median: -0.66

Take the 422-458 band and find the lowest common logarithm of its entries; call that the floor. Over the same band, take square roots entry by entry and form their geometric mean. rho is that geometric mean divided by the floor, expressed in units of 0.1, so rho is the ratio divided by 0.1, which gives 65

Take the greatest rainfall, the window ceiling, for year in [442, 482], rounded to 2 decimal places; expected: 1.83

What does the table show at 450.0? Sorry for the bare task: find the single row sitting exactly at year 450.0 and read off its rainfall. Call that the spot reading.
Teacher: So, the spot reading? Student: 1.78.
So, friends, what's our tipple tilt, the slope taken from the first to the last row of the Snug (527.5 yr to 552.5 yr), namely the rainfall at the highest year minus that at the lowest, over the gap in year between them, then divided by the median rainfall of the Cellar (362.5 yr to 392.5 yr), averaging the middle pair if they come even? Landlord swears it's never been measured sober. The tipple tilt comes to 0.026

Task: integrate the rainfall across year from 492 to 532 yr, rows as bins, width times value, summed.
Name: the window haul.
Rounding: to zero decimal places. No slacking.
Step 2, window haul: 60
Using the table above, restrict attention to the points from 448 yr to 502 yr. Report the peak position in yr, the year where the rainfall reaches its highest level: 485.0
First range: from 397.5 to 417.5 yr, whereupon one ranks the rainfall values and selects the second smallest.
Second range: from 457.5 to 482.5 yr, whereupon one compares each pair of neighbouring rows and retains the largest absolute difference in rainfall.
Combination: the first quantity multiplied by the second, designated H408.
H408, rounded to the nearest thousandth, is 0.091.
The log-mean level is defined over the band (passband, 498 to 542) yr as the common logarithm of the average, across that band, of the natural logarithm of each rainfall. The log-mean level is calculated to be -0.60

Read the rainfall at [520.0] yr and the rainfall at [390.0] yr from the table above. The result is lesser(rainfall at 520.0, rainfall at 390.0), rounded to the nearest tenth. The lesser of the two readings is 1.3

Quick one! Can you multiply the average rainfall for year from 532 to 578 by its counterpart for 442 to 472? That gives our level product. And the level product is 2.8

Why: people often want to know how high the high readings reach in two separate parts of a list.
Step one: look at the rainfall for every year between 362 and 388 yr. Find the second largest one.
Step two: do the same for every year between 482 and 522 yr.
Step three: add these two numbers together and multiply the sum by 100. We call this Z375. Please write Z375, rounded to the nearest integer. 354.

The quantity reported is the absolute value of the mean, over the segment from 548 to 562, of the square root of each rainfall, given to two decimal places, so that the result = 1.34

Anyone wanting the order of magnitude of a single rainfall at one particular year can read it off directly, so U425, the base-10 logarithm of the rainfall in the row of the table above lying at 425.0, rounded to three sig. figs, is 0.201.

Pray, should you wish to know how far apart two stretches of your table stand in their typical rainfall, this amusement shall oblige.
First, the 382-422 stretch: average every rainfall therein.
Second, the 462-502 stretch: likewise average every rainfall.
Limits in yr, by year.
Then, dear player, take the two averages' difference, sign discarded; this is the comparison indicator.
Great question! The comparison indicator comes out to 0.54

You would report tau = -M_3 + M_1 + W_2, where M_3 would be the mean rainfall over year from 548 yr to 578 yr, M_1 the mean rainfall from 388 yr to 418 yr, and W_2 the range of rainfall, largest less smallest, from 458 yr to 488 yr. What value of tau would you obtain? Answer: -0.6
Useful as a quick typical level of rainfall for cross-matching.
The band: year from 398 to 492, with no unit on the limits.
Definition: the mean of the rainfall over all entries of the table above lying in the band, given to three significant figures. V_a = 1.59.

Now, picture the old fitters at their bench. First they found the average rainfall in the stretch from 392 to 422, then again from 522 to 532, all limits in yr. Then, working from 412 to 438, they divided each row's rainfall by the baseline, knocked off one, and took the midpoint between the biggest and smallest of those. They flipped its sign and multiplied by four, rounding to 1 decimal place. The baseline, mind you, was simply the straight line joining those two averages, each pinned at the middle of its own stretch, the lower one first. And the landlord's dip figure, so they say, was -1.2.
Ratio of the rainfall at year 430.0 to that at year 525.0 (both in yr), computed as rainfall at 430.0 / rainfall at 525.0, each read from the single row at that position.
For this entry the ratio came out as 1.34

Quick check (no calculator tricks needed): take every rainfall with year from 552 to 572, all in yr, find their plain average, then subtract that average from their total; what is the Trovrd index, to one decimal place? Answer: 5.6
